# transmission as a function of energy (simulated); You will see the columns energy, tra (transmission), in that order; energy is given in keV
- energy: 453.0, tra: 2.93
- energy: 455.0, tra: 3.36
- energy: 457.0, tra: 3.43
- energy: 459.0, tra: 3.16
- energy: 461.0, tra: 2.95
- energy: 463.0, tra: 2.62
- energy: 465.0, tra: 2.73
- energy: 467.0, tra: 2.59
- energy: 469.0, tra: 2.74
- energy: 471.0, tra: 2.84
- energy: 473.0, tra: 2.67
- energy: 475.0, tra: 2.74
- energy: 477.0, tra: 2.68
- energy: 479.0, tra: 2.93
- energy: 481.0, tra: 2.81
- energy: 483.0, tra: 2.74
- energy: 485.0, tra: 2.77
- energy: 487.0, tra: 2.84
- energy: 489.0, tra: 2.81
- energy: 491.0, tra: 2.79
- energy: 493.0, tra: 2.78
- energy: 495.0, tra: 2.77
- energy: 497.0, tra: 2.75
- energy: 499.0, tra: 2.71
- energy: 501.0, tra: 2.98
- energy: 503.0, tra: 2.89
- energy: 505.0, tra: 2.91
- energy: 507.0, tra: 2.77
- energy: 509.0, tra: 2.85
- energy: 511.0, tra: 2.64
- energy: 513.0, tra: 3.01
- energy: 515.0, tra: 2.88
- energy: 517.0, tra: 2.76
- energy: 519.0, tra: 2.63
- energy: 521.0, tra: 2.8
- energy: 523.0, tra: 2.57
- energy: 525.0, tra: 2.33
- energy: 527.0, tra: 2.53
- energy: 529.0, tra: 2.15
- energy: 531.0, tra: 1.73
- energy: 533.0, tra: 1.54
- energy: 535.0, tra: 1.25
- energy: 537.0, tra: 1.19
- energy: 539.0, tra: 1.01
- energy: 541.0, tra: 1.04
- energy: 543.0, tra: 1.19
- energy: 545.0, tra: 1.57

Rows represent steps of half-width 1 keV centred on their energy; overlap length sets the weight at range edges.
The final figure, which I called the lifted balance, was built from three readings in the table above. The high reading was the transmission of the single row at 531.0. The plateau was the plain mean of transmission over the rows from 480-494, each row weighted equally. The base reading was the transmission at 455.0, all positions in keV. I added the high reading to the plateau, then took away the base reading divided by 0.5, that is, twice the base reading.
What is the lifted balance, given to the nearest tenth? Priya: -2.2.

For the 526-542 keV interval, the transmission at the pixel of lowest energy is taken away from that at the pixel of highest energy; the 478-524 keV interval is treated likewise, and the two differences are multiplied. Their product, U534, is 0.54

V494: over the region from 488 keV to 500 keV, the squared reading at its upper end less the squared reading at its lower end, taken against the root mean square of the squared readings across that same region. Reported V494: -0.1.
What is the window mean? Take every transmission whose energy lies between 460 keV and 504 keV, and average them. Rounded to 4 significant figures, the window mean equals 2.779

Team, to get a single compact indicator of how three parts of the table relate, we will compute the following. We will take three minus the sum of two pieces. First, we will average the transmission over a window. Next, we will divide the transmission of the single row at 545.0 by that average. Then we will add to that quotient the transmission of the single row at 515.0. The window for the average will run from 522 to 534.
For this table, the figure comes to -0.61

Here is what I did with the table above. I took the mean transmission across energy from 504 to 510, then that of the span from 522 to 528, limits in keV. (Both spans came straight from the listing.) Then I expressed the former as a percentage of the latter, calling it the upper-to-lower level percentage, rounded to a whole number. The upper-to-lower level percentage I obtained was 115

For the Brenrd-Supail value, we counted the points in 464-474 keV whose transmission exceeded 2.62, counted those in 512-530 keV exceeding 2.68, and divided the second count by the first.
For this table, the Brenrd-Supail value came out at 1.00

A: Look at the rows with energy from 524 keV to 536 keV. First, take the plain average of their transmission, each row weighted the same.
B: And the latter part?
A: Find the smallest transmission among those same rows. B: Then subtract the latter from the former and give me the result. 0.67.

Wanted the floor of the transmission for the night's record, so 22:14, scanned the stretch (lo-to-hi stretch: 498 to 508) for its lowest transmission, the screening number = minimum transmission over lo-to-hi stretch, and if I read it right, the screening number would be 2.71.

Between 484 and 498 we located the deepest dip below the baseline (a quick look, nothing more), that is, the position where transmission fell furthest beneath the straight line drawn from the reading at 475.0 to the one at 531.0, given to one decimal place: 485.0 keV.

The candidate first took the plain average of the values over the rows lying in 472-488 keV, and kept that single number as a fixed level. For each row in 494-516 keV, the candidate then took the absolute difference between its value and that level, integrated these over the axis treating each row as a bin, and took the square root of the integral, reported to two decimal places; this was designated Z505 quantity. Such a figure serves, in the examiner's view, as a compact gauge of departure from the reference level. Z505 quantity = 1.49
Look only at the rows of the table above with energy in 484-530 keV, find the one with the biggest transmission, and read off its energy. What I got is 513.0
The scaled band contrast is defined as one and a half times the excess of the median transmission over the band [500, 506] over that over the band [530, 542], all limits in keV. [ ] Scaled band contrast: 2.5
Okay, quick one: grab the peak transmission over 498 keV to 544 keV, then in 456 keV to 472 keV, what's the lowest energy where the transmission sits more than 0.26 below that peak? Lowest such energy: 463.0 keV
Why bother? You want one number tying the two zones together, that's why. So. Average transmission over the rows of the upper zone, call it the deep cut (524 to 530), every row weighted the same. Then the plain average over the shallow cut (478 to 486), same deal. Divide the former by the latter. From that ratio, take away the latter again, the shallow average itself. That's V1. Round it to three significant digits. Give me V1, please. -1.98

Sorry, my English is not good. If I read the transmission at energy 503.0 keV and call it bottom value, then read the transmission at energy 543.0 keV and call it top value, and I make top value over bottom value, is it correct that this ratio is 0.41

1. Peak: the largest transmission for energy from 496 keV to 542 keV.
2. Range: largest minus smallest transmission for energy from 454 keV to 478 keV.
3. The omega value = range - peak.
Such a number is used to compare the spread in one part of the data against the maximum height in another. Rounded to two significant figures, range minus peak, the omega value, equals -2.2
